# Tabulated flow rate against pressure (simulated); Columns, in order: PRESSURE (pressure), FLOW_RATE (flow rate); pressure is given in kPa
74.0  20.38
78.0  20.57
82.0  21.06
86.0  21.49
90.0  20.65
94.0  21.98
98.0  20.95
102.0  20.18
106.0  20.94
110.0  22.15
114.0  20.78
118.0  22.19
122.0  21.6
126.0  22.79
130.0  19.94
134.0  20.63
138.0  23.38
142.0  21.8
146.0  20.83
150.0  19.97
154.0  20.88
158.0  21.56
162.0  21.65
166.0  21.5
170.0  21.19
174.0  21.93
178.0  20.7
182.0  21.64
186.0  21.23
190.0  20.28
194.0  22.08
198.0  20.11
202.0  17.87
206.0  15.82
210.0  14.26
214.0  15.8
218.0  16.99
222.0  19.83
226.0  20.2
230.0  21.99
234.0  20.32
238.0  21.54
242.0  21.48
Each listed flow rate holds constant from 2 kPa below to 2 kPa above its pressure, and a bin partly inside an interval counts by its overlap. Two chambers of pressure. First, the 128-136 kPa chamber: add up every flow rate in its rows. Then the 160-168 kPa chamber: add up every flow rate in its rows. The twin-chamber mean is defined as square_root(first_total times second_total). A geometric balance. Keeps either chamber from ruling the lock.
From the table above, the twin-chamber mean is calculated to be 41.8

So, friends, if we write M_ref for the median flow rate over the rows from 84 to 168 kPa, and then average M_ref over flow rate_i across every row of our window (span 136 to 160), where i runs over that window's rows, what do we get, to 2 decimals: 1.01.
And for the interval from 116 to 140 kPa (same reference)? 0.99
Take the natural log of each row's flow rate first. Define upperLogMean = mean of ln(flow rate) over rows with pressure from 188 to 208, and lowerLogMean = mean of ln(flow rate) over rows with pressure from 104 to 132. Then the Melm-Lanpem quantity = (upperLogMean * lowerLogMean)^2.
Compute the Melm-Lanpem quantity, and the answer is 81.8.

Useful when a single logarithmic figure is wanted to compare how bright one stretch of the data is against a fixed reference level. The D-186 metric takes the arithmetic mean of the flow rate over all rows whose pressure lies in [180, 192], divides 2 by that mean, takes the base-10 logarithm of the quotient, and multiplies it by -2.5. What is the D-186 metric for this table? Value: 2.56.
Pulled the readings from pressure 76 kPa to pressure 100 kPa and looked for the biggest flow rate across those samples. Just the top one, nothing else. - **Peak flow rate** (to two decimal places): 21.98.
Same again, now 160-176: 21.93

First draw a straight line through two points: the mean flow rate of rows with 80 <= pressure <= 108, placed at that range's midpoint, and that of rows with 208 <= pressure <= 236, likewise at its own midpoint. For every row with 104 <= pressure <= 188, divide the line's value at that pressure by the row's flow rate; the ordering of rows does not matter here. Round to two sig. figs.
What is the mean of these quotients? 0.94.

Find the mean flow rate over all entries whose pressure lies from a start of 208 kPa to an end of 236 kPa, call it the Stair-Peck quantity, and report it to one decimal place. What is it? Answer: 18.5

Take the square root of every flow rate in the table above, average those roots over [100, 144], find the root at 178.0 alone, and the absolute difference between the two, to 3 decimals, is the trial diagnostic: 0.085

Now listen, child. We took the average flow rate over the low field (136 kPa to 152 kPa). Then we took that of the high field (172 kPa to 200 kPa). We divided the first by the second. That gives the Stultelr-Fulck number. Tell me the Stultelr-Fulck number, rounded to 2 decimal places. 1.02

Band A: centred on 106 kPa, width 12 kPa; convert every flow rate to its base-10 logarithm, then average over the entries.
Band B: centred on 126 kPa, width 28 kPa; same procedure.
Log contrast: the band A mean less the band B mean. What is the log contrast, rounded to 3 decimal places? -0.010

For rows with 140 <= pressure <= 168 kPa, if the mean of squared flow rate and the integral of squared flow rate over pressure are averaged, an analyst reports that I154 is 6504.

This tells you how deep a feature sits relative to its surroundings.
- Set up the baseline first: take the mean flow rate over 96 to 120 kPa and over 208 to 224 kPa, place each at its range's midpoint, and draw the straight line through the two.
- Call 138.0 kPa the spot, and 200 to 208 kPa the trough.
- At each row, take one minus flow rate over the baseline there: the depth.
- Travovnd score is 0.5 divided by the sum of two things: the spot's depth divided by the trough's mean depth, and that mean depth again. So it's -0.1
